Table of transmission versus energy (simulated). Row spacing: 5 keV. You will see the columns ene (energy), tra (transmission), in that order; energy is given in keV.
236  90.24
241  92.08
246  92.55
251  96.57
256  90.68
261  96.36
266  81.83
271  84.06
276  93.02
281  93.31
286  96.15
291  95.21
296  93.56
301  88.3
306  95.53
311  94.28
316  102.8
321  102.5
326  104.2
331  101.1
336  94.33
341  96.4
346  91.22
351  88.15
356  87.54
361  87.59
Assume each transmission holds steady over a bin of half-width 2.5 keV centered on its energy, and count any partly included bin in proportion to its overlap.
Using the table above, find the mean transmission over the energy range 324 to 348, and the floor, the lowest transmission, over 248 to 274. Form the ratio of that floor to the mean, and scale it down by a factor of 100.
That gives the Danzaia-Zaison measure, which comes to 0.0084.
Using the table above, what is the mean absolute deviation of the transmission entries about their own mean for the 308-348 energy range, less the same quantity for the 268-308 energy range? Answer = 1.2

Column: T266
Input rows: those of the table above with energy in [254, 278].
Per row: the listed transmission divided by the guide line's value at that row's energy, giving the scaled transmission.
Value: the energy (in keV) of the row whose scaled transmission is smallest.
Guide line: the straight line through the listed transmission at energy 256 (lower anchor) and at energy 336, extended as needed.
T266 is 266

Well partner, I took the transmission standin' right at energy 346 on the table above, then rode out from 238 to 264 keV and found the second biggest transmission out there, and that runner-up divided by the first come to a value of 1.06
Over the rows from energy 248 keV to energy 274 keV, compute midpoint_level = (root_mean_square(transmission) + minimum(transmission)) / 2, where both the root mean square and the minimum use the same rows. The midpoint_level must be 86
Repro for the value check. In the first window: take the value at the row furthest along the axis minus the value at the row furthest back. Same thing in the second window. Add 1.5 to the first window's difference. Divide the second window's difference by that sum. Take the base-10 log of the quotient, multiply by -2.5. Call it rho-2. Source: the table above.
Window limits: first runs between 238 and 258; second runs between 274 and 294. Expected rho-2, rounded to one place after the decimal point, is -3.4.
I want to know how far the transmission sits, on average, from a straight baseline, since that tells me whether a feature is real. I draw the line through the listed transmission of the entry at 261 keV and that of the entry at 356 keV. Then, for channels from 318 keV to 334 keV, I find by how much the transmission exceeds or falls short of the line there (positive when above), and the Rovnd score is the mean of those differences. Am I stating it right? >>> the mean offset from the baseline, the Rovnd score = 12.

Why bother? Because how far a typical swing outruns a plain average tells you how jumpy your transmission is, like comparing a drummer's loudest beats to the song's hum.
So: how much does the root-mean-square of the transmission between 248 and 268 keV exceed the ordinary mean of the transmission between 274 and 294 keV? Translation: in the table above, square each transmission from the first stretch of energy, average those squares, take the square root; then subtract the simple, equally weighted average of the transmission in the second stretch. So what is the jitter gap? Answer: -3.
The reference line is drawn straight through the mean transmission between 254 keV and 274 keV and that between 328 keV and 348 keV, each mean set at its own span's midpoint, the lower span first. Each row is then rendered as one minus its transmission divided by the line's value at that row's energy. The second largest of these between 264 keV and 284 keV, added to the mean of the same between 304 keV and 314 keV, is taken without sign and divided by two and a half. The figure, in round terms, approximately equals 0.013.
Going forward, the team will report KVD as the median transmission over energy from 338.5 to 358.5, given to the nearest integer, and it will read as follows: 90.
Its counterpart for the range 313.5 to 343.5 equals 102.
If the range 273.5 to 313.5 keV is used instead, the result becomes 94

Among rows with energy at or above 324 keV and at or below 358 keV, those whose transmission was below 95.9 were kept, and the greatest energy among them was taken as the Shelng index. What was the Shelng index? 356 keV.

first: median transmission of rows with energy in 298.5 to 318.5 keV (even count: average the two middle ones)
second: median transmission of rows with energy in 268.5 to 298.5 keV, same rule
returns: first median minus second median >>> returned 1.5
